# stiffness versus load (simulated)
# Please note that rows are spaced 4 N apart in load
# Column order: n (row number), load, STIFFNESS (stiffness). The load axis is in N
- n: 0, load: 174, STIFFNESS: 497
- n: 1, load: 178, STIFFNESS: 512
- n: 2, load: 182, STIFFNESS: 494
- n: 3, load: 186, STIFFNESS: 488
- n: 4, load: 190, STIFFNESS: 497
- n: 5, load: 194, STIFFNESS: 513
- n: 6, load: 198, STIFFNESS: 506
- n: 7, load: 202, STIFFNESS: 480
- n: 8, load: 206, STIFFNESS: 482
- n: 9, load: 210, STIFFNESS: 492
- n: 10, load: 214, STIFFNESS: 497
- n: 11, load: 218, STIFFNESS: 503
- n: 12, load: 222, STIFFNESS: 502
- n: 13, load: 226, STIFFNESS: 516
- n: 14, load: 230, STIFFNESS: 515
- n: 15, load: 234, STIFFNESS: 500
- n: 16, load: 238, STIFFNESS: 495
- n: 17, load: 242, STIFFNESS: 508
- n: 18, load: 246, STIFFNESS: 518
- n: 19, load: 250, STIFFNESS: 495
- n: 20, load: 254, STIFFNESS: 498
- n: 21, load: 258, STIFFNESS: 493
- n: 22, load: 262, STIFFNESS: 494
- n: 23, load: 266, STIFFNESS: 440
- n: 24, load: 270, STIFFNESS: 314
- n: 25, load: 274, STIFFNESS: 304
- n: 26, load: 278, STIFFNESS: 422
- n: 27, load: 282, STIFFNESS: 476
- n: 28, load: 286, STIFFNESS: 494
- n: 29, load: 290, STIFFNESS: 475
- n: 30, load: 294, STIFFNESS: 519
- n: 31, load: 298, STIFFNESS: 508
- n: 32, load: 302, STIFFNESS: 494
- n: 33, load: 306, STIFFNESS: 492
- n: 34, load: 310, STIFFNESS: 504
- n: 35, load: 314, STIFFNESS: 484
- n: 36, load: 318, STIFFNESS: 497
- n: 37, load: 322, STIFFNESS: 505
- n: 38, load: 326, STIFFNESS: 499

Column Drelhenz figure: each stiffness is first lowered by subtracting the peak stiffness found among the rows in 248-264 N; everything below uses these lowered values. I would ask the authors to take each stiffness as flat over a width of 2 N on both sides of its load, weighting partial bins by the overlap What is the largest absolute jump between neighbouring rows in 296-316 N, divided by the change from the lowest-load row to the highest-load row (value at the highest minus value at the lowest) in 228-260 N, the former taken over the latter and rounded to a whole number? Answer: -1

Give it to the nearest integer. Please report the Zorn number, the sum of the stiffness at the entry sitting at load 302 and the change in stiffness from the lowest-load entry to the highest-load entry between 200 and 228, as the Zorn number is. 530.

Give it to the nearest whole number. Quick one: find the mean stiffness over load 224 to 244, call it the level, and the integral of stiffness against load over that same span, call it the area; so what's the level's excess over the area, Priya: -9629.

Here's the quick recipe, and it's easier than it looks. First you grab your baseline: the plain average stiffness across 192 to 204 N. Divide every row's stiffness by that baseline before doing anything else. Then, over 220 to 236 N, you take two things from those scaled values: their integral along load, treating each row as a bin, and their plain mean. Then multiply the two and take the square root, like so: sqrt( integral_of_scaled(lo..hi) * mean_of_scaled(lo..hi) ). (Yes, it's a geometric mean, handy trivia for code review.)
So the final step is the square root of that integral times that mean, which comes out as 4.07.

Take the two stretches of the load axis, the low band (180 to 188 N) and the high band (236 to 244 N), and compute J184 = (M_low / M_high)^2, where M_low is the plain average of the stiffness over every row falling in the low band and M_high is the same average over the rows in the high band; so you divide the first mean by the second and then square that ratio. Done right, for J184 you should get 0.96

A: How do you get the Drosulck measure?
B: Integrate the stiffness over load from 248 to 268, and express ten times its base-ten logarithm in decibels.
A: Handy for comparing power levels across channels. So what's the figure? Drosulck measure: 39.9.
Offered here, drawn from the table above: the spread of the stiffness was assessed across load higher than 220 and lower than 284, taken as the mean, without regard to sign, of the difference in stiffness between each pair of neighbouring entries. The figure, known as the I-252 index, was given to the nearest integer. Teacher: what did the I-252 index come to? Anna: 30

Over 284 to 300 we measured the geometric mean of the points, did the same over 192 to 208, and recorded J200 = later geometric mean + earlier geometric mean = 994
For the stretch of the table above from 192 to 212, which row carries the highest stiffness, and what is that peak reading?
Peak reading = 513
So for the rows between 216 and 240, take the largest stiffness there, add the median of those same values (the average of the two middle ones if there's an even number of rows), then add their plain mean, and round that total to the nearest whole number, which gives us 1524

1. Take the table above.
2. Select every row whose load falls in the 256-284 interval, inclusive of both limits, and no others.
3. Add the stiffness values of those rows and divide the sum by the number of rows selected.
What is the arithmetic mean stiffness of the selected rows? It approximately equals 420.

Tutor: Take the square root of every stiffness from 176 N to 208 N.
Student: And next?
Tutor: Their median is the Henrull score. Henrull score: 22.3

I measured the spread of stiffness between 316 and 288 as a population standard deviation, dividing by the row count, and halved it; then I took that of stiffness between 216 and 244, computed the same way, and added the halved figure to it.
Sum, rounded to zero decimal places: 14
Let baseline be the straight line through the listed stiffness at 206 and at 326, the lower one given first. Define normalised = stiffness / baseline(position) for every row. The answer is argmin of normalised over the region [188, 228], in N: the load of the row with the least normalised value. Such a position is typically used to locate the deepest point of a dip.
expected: 202 N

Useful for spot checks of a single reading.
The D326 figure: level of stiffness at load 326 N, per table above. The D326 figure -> 499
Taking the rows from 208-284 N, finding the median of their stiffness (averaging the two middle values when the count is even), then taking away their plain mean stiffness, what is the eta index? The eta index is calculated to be 22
